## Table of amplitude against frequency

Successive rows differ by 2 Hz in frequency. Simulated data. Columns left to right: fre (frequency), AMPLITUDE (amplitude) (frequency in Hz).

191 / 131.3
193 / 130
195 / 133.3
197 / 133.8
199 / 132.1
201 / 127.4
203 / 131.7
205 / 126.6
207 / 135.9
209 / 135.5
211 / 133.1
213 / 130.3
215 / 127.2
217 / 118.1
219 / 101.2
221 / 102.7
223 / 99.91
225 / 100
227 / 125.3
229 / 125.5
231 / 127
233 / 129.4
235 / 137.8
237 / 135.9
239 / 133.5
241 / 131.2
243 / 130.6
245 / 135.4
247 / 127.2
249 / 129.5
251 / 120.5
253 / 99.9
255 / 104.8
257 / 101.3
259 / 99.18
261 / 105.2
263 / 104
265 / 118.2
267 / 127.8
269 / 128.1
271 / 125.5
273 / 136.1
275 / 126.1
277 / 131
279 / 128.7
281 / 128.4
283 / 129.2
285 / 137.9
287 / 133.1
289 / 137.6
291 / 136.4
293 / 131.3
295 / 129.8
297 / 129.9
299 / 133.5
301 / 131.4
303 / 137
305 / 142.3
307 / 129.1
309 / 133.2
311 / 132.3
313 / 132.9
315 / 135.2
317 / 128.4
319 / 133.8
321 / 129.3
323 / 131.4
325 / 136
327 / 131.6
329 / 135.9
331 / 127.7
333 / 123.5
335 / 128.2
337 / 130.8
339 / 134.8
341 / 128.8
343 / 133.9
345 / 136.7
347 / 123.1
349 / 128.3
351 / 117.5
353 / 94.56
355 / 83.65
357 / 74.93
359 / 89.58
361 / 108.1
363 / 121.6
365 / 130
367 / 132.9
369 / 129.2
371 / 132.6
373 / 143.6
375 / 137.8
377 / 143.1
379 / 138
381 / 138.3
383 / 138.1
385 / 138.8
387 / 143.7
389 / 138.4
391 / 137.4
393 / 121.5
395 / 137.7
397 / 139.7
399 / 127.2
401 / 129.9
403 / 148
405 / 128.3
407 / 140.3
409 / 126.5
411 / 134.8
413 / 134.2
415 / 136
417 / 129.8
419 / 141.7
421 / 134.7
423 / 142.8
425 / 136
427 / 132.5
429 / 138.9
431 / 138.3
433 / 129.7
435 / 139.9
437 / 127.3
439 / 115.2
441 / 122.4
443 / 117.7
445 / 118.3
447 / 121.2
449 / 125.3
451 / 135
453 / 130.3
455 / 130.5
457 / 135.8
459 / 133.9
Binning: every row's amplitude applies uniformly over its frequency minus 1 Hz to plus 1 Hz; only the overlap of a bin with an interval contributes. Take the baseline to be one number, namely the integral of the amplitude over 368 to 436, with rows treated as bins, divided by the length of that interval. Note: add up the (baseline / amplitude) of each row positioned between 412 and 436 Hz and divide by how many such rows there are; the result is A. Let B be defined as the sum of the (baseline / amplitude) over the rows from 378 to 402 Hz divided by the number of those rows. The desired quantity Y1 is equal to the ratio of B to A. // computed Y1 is 1.00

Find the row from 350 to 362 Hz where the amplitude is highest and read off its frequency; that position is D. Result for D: 351 Hz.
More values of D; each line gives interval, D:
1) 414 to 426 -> 423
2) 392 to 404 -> 403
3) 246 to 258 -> 249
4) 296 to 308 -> 305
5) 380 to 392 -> 387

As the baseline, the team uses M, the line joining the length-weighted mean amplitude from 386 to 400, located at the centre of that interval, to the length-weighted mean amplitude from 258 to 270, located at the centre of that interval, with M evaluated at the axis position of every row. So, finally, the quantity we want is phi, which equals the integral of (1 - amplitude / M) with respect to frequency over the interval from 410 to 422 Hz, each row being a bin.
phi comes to 0.32 Hz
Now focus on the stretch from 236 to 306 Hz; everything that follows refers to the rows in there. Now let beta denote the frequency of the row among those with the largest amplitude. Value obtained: 305 Hz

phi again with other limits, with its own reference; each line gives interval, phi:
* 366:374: -0.20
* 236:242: -1.31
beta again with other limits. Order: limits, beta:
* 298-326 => 305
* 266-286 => 285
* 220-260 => 235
